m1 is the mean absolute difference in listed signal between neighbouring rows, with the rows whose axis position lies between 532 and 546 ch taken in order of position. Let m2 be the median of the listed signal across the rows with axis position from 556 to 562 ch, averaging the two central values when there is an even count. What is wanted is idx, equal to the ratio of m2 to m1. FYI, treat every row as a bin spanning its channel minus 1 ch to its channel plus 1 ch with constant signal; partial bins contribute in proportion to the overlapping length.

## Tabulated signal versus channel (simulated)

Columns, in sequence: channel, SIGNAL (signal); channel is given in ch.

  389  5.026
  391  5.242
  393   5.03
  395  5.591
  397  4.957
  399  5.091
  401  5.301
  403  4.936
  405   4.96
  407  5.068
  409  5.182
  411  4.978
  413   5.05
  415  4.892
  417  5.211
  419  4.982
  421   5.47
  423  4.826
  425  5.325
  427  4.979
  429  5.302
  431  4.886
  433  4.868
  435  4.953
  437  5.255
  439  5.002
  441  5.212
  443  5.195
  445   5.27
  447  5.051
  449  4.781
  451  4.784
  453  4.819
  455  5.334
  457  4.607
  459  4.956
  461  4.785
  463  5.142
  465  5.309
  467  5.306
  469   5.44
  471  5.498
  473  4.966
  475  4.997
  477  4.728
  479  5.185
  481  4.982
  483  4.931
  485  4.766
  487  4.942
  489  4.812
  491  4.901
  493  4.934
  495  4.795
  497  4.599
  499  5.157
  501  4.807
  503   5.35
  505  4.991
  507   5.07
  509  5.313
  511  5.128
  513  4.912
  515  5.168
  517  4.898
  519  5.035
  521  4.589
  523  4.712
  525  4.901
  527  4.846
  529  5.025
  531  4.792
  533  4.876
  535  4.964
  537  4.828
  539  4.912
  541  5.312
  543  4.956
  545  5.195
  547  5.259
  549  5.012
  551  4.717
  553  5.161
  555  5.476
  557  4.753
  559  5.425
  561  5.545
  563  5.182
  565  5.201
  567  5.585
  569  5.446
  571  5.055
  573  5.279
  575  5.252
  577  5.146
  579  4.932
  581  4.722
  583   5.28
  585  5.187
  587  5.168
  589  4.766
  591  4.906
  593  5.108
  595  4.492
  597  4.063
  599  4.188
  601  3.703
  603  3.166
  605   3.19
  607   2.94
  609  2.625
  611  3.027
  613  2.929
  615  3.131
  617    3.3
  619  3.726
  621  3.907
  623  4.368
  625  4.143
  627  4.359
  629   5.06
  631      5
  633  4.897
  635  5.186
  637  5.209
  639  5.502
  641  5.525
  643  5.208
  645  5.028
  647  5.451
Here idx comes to 25.0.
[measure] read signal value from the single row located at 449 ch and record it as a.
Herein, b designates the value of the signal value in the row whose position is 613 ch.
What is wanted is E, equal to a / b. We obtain 1.63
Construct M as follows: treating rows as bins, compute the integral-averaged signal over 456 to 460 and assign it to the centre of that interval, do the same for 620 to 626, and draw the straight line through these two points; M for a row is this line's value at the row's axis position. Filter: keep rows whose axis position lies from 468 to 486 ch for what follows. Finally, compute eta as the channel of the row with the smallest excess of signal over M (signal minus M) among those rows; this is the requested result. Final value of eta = 477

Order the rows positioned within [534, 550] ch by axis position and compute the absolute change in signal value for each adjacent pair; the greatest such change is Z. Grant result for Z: 0.40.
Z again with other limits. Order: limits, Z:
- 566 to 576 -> 0.39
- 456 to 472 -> 0.36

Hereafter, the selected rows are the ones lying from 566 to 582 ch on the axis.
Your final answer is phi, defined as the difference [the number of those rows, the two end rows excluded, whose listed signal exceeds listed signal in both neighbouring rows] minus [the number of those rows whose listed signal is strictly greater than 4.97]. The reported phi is -5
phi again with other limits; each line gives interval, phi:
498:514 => -4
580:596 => -2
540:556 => -5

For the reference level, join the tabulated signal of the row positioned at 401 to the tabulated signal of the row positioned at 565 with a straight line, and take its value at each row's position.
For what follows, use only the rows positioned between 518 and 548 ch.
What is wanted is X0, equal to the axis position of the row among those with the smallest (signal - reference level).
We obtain 521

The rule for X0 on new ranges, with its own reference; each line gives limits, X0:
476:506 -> 497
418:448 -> 423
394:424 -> 423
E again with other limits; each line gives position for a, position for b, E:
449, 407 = 0.94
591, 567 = 0.88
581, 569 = 0.87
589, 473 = 0.96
